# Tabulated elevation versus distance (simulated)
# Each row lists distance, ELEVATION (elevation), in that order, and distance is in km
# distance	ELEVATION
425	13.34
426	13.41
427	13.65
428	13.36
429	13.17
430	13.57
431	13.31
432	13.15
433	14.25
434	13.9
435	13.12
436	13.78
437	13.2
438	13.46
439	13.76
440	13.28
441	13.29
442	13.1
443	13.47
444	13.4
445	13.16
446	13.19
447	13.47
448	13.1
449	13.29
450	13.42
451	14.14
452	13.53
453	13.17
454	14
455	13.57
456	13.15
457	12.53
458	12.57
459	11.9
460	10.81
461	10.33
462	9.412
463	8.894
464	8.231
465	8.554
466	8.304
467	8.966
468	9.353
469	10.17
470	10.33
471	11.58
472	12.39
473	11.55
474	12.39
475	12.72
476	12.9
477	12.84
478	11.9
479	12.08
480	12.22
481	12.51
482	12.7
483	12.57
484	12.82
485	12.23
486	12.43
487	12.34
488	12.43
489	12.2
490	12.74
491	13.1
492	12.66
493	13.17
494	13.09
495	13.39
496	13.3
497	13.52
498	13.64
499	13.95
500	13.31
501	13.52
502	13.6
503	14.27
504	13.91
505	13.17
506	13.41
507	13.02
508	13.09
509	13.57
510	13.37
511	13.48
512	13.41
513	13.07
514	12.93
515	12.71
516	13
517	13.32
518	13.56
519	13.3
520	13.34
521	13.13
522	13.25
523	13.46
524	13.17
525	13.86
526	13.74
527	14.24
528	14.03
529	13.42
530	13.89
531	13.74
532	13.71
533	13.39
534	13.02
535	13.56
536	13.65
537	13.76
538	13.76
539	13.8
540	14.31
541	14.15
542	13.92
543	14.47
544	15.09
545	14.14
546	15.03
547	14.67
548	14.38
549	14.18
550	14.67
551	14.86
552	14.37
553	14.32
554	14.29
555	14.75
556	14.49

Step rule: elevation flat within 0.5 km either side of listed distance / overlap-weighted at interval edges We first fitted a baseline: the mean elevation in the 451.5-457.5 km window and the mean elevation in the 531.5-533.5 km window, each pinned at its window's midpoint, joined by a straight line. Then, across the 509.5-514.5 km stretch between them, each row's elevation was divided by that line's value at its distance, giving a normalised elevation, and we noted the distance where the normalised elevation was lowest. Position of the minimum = 514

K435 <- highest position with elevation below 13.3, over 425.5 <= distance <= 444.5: 442 km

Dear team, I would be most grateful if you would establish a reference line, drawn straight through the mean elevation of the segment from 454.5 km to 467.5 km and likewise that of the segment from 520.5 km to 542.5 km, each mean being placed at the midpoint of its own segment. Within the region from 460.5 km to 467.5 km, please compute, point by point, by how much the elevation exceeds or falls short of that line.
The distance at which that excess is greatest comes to 461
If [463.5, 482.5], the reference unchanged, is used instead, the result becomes 476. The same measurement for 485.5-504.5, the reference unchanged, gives 503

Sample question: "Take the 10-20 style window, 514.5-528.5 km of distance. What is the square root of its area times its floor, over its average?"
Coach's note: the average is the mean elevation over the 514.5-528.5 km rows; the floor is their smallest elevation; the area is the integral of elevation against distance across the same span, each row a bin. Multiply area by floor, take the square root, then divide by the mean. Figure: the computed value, 3.64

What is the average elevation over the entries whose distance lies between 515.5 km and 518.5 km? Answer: 13.3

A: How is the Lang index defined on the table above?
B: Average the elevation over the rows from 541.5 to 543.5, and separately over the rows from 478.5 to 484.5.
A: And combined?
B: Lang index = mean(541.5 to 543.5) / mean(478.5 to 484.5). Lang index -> 1.14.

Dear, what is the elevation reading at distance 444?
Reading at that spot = 13.4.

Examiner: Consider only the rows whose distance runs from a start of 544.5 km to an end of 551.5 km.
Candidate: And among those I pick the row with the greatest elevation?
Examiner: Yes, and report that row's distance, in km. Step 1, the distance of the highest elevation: 546 km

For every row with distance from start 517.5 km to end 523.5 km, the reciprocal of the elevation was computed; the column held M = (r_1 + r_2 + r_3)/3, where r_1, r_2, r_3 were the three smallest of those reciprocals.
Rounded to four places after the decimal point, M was 0.0743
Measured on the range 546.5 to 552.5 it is 0.0679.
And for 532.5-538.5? 0.0729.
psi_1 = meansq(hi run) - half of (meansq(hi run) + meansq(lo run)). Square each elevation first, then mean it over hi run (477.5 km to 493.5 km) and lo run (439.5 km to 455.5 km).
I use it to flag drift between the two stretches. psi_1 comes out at -12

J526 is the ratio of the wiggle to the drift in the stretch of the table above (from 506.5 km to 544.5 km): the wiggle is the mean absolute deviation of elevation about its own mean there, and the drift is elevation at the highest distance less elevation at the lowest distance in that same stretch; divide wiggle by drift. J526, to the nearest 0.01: 0.18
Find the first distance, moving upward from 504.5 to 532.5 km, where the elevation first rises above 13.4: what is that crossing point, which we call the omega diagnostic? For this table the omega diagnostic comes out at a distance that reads 506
